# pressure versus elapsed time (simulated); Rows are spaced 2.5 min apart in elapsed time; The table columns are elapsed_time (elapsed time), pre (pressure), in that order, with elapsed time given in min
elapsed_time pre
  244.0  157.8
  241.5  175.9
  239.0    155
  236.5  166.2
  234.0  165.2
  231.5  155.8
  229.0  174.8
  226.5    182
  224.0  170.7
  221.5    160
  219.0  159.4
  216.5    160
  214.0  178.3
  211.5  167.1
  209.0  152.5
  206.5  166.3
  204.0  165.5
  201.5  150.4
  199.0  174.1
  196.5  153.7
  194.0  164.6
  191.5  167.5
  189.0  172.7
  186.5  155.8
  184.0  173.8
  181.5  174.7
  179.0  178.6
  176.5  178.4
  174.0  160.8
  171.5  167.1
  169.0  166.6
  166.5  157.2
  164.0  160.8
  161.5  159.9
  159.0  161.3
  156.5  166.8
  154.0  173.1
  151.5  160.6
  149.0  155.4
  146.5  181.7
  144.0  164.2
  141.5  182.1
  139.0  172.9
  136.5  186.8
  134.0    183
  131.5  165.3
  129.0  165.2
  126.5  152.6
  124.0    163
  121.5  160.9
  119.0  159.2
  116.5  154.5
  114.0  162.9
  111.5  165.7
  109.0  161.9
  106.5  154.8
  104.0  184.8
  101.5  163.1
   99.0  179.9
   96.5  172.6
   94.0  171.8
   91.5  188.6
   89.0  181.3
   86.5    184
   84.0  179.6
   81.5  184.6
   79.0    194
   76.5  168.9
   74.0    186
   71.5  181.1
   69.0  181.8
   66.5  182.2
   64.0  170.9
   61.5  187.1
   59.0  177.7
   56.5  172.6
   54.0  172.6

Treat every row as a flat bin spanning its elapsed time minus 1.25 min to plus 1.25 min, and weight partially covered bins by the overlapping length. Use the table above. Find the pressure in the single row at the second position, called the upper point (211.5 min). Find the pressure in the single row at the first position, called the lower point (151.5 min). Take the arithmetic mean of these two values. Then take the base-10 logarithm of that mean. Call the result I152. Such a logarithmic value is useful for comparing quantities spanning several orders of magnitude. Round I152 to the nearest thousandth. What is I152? 2.214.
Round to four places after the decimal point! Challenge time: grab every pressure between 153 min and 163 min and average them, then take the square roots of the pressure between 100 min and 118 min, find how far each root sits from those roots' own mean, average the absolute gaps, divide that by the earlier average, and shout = 0.0015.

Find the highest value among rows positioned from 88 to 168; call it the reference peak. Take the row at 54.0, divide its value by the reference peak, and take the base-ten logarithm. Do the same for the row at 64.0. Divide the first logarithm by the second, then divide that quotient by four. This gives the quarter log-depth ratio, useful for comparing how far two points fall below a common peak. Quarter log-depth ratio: 0.22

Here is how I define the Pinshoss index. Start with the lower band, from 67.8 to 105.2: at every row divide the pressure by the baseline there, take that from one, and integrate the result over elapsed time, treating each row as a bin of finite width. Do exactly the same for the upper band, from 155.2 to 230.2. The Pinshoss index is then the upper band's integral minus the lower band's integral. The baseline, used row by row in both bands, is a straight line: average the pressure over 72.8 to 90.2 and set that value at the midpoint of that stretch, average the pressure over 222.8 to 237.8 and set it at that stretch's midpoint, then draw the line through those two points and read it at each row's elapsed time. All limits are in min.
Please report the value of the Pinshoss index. 2.4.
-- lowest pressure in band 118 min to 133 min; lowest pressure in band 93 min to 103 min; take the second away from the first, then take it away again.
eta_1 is -174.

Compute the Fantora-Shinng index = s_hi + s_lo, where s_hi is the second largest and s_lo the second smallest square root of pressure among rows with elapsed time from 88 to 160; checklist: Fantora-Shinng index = 26.1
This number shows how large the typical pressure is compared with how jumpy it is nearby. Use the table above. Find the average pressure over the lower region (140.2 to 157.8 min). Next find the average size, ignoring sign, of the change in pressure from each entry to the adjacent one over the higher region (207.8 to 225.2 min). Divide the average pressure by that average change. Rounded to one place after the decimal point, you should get 18.1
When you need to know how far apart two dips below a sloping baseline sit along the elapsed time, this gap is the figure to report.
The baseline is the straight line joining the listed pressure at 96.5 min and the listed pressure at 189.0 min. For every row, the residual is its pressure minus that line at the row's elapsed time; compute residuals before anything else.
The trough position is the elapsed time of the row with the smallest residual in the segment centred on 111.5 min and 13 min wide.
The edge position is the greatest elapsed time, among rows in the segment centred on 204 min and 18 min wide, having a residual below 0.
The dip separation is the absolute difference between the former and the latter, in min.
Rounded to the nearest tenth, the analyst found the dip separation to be 95.0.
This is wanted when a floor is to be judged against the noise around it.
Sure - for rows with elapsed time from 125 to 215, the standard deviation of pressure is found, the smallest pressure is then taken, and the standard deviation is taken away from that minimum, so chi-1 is 141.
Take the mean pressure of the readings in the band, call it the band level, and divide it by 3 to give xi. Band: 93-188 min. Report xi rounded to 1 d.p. 55.8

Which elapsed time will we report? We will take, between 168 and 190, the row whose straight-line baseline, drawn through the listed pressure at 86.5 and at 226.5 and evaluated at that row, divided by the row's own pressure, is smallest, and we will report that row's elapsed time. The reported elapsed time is 179.0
